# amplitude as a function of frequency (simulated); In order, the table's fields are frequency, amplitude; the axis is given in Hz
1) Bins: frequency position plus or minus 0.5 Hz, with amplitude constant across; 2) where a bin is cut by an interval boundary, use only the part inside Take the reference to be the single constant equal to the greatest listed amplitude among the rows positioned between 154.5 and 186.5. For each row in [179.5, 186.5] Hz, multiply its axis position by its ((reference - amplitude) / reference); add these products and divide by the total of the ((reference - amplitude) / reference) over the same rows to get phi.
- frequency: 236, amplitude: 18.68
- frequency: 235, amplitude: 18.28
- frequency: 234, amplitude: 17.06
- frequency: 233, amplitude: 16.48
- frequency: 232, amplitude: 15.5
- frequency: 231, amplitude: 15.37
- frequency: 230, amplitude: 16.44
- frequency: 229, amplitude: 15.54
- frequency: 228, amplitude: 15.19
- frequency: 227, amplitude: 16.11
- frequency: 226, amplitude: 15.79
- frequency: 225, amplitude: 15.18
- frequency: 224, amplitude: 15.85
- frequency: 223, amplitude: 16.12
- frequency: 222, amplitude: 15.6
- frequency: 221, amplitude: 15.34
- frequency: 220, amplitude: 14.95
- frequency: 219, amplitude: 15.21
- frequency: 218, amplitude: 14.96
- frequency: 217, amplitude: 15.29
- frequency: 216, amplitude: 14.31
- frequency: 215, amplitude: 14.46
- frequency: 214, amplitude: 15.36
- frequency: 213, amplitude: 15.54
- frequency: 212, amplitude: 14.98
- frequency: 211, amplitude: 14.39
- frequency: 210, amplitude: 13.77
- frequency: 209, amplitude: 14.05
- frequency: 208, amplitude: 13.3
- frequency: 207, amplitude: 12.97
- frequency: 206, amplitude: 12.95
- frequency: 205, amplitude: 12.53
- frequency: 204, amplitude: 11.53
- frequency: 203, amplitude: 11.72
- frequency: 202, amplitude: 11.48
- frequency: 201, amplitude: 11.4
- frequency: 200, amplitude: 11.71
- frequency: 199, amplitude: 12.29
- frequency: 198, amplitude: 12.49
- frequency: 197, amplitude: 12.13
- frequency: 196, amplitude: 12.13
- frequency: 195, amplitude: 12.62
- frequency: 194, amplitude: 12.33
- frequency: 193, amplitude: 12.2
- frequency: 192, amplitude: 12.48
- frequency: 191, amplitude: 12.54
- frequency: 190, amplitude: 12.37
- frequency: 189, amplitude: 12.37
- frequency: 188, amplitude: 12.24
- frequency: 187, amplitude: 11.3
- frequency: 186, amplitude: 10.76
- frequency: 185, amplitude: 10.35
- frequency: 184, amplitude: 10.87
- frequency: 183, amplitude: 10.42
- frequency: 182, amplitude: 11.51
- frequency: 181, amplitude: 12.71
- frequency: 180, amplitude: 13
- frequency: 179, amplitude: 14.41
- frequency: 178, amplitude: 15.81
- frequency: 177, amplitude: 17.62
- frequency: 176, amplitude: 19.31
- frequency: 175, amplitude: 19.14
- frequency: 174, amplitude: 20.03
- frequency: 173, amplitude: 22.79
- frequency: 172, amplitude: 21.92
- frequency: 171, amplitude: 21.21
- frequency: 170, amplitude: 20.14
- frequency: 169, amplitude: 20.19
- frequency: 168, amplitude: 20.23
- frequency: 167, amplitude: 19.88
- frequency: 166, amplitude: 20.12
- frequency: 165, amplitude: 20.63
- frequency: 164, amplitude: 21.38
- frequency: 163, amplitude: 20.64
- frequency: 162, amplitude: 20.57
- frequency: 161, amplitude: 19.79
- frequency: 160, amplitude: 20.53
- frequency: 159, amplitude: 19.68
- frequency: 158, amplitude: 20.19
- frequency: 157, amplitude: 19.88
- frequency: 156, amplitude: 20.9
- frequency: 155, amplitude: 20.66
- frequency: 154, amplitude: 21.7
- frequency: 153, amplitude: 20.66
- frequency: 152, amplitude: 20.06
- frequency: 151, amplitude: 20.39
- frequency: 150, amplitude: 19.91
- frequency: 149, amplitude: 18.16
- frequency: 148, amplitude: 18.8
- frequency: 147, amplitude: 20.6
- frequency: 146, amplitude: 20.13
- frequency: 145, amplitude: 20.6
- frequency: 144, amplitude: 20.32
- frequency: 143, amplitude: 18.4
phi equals 183.2 Hz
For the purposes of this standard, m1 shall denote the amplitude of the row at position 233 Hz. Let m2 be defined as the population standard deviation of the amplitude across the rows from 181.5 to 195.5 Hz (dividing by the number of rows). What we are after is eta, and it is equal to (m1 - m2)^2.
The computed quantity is 246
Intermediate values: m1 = 16.48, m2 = 0.8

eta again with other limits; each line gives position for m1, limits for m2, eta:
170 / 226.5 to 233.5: 386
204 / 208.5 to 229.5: 119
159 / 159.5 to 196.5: 239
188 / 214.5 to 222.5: 140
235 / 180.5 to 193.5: 304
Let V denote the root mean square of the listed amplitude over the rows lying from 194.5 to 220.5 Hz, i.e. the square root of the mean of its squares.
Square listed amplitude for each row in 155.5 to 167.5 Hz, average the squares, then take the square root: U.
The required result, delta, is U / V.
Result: 1.5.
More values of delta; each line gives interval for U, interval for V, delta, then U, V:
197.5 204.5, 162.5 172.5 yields 0.6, 12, 21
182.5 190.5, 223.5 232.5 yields 0.7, 11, 16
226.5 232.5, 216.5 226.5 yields 1.0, 16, 15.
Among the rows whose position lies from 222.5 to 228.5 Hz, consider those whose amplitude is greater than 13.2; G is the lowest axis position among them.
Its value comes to 223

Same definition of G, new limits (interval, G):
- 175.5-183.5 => 176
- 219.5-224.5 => 220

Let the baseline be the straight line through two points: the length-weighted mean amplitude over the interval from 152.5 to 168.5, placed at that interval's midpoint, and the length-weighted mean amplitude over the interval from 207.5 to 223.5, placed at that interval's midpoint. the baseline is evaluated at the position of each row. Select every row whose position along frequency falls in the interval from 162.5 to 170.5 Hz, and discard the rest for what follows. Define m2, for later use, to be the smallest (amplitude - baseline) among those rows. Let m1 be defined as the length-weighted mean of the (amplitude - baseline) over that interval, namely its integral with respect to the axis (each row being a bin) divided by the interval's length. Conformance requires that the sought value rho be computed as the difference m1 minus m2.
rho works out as 0.5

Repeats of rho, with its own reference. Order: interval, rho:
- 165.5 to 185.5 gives 5.9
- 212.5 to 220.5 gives 0.8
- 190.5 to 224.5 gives 2.8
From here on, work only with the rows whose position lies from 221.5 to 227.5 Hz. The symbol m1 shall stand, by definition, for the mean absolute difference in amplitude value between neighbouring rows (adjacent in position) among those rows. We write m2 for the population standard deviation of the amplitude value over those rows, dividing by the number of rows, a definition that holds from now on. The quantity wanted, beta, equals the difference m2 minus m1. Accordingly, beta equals -0.2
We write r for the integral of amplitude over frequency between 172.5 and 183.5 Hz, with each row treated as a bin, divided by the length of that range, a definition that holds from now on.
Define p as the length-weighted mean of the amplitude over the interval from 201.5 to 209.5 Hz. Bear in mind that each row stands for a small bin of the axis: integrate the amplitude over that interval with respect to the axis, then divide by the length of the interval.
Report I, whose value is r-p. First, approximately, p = 13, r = 16.1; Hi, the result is 3.5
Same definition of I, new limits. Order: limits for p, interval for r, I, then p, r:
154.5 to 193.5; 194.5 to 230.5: -2.9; 17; 14.0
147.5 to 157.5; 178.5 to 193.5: -8.1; 20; 12.0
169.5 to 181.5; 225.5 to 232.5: -2.5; 18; 15.7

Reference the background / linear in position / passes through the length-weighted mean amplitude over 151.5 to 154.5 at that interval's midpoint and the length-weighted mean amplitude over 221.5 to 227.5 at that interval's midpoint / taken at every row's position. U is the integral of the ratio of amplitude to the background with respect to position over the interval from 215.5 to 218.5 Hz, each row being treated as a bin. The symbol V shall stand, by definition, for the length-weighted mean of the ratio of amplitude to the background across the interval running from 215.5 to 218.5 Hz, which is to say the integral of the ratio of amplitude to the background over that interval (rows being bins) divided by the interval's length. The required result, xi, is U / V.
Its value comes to 3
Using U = 2.7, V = 0.91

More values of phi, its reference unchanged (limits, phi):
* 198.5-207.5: 202.9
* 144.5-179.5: 163.6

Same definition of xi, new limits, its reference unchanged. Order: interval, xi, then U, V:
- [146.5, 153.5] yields 7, 6.6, 0.94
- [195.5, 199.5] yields 4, 2.8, 0.69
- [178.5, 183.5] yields 5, 3.3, 0.66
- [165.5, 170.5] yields 5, 5.1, 1.02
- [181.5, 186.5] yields 5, 2.9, 0.58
